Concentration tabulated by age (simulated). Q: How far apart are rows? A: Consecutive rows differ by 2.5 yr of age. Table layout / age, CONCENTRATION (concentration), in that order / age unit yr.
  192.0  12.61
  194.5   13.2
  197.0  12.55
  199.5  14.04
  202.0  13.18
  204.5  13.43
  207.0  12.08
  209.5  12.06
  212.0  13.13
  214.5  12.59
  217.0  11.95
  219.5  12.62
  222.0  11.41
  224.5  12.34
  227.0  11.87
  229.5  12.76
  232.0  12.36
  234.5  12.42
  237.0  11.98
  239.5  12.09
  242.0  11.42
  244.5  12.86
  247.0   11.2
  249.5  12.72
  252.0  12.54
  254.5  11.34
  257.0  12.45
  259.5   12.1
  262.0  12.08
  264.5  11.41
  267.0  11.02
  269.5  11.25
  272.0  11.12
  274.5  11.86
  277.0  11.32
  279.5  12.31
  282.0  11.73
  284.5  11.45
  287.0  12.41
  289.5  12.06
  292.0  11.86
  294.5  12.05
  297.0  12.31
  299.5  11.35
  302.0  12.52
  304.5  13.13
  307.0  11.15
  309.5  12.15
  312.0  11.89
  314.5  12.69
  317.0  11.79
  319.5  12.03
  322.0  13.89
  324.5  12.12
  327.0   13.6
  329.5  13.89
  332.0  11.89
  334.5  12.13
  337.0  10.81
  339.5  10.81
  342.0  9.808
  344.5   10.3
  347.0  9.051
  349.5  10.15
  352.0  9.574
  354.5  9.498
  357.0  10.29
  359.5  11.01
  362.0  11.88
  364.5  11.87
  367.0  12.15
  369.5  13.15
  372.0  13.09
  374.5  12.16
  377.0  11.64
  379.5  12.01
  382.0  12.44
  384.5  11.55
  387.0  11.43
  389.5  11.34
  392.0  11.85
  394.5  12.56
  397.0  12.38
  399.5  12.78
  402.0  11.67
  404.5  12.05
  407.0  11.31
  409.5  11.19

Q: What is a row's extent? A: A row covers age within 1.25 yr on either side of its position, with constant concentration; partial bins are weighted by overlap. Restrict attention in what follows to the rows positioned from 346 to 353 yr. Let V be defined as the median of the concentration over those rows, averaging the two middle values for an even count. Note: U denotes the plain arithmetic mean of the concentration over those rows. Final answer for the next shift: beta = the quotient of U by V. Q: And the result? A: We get 1.00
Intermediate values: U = 9.6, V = 9.6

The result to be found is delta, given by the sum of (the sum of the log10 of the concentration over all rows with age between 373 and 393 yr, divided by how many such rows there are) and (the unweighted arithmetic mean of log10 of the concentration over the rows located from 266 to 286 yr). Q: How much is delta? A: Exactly 2.132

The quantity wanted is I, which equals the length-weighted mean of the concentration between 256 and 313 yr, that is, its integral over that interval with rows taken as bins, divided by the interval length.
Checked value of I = 11.9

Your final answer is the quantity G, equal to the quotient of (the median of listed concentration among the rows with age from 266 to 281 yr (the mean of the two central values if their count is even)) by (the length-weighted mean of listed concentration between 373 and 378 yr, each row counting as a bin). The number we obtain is 0.943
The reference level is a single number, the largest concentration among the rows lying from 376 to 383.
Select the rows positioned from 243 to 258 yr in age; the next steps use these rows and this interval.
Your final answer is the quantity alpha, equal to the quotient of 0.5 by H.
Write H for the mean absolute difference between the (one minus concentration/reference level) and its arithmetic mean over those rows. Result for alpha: 10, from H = 0.049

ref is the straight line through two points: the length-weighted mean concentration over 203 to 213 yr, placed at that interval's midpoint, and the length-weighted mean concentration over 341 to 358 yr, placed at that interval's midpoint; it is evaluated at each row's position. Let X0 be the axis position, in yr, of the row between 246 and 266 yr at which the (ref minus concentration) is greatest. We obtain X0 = 247.0 yr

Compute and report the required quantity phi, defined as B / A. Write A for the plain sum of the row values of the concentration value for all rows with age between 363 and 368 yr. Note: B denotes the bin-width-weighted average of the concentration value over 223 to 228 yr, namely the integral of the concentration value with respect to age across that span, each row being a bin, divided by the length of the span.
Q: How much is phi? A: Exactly 0.50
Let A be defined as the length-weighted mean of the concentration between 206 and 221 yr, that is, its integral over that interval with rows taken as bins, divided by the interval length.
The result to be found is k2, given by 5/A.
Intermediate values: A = 12.4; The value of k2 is 0.403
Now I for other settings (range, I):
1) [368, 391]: 12.1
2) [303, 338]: 12.4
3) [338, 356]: 9.9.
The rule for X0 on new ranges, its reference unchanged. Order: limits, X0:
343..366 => 347.0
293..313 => 307.0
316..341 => 337.0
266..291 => 267.0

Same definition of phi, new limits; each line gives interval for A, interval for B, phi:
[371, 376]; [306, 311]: 0.46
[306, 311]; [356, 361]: 0.46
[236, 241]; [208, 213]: 0.52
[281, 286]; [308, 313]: 0.52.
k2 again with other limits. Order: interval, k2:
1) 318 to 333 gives 0.388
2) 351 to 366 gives 0.466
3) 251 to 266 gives 0.418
